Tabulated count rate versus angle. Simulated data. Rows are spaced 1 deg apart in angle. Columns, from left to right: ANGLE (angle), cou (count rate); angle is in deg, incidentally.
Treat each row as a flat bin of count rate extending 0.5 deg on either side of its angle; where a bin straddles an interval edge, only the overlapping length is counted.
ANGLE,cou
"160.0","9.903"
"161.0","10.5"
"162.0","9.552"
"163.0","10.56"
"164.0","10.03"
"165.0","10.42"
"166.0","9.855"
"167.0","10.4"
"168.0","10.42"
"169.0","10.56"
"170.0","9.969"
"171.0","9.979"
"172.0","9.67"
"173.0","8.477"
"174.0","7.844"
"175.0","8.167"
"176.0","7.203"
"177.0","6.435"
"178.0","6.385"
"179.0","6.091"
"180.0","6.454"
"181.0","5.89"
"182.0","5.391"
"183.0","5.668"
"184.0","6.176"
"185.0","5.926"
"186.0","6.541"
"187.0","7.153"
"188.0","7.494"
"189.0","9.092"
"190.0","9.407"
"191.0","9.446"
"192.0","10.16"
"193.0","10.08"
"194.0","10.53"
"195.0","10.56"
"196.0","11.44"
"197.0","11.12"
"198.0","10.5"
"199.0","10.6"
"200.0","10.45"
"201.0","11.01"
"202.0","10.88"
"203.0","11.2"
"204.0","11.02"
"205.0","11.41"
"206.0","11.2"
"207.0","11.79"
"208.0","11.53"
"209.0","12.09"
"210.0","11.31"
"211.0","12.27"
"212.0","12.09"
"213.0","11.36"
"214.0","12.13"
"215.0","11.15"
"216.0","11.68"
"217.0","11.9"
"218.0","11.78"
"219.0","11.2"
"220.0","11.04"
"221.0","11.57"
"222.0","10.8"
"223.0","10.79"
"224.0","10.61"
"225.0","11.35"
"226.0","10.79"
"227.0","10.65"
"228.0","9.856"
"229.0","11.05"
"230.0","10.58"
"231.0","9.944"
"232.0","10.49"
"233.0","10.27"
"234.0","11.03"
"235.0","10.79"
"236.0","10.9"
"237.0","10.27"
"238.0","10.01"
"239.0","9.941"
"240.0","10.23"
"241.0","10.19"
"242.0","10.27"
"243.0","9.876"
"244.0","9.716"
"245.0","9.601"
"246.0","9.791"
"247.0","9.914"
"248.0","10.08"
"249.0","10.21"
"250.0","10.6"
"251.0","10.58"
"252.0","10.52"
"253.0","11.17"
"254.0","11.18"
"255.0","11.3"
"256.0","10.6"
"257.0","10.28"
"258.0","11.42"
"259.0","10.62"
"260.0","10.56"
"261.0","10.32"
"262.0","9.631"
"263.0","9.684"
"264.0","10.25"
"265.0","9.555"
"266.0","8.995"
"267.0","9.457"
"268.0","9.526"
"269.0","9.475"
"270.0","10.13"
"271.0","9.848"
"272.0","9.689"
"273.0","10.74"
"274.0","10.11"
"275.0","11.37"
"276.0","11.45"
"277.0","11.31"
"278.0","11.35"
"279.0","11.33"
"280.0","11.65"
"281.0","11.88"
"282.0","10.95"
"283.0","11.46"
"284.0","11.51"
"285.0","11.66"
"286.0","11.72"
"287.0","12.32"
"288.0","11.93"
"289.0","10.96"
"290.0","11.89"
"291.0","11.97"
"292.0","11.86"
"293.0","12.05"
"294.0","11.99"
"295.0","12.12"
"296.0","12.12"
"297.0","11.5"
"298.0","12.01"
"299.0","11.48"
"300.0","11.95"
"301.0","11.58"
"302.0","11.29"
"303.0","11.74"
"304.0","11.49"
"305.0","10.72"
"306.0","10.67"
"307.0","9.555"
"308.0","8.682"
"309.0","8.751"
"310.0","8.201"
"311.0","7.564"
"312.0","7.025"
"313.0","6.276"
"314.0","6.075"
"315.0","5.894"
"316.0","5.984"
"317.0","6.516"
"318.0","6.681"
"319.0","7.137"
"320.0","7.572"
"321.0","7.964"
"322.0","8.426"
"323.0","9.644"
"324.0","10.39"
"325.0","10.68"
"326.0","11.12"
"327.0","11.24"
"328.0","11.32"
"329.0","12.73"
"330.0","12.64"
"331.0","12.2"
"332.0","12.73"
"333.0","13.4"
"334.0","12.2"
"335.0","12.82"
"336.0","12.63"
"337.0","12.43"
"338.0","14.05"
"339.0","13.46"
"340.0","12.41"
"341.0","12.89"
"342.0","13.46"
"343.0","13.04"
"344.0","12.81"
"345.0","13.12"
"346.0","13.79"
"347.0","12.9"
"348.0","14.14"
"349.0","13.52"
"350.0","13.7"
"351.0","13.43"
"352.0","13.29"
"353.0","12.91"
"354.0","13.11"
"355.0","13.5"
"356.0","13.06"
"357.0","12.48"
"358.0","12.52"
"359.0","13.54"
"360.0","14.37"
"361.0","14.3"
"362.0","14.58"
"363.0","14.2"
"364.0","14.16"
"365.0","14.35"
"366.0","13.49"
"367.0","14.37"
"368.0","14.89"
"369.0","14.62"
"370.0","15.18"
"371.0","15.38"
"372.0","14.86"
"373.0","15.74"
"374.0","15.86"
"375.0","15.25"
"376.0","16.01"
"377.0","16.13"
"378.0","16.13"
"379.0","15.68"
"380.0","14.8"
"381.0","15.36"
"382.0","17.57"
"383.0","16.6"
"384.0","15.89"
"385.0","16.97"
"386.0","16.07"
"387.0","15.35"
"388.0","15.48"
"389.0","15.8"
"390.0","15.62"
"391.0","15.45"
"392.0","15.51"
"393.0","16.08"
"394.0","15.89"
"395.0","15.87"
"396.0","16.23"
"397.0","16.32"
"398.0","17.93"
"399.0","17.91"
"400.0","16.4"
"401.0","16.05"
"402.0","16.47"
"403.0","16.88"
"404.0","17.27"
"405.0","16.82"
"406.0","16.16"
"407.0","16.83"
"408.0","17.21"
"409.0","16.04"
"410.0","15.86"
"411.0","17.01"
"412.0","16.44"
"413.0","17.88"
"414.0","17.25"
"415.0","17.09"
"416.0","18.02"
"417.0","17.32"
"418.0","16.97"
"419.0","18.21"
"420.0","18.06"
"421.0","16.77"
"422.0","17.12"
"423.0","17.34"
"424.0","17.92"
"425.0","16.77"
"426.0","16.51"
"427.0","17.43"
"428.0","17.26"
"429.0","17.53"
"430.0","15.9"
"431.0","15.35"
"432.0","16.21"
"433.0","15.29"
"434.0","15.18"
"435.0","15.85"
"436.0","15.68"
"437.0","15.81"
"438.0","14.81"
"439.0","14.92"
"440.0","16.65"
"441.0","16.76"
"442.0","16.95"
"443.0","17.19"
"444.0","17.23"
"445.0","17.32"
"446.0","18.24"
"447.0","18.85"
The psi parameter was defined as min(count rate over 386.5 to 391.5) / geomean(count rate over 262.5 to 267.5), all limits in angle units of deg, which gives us 1.60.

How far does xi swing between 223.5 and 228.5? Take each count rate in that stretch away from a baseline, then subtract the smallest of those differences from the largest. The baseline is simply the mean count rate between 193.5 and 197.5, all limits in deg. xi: 1.5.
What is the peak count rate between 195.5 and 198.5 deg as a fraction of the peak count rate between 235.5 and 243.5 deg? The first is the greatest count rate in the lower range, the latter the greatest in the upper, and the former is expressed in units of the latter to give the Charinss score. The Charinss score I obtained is 1.05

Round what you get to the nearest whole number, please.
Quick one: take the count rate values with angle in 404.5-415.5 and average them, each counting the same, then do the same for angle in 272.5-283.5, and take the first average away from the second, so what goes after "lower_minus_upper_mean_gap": -6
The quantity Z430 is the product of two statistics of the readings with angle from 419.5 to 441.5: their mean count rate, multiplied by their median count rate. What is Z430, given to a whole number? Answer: 272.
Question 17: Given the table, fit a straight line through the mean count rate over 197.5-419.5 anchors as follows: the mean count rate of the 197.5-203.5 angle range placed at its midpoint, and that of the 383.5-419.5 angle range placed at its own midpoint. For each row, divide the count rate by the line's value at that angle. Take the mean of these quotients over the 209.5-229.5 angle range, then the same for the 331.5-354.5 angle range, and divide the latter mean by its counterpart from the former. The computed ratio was 0.89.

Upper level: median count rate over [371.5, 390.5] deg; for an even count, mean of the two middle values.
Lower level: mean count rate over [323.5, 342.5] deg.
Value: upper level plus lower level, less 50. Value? -21.8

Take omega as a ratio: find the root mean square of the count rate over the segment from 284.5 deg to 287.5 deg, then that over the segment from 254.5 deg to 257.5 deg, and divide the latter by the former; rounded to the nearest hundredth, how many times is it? 0.90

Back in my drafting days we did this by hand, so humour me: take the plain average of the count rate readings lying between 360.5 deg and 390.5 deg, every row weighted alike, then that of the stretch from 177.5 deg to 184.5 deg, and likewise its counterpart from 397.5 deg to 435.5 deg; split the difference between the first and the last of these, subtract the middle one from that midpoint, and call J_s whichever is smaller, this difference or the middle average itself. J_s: 6.0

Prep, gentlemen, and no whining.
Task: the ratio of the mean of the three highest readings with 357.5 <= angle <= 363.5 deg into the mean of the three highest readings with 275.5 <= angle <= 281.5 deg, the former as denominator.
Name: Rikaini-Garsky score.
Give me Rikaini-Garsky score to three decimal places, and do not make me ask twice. 0.809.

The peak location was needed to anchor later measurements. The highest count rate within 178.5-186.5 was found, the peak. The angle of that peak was 186.0 deg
